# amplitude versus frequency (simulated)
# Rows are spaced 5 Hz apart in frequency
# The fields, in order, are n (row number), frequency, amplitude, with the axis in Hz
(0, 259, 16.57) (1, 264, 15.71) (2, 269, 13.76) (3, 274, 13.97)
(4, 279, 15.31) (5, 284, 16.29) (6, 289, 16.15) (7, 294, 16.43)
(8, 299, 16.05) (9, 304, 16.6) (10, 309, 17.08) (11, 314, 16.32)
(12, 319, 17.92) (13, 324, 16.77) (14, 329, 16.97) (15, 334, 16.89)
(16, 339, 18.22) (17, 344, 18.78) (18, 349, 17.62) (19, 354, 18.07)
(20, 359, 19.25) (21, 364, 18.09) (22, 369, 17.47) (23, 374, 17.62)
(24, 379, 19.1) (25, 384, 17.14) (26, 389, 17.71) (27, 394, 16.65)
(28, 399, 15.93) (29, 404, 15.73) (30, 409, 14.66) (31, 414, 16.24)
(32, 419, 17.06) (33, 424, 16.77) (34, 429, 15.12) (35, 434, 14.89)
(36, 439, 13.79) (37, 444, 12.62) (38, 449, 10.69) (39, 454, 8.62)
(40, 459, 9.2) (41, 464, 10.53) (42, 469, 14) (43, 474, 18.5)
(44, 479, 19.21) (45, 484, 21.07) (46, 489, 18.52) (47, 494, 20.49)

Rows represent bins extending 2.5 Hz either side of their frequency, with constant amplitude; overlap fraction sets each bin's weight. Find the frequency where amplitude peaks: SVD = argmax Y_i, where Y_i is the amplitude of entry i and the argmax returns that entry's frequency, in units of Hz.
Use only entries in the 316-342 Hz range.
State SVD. 339 Hz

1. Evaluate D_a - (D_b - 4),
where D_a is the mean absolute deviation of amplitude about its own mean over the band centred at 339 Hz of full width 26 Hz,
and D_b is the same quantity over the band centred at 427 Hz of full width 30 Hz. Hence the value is 3.60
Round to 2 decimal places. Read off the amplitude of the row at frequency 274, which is 13.97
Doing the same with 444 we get 12.62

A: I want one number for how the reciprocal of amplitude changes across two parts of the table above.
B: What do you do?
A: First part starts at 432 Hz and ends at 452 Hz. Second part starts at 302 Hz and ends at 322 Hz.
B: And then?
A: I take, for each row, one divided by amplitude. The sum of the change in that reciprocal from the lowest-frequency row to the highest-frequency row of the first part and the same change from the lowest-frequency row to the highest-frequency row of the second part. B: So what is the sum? 0.022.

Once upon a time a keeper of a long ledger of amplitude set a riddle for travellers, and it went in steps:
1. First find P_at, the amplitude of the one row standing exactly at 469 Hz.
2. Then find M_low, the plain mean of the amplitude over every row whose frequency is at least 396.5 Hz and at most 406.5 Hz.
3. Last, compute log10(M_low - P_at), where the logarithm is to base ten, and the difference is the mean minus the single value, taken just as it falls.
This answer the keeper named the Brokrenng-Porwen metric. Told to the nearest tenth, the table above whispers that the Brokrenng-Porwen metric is 0.3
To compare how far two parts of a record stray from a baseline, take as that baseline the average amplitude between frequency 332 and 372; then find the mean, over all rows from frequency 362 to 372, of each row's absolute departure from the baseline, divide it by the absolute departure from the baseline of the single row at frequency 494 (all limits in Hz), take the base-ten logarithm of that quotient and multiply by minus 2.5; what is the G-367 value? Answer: 2.2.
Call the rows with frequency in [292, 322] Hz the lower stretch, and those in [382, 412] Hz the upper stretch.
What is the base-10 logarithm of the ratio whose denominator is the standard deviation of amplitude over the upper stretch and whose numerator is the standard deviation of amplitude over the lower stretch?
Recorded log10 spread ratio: -0.21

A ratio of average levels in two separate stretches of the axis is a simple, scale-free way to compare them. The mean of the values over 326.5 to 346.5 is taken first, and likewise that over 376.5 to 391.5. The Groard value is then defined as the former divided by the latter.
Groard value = 0.99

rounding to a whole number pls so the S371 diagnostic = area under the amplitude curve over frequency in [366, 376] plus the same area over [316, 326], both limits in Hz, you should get 349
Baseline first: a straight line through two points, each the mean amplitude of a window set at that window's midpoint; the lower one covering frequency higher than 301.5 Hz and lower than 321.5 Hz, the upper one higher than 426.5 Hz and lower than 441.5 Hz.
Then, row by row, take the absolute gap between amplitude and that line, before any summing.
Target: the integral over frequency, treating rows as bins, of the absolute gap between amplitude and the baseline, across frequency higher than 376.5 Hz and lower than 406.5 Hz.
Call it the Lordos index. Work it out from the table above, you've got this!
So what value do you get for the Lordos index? 49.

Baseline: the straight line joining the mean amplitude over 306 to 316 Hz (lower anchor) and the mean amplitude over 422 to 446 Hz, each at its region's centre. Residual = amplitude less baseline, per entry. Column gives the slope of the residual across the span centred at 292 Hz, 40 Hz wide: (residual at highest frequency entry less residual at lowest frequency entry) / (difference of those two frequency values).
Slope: 0.11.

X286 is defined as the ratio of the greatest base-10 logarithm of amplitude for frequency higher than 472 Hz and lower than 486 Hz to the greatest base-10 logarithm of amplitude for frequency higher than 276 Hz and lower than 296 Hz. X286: 1.09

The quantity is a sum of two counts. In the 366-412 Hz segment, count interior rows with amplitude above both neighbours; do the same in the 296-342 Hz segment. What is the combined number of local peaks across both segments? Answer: 5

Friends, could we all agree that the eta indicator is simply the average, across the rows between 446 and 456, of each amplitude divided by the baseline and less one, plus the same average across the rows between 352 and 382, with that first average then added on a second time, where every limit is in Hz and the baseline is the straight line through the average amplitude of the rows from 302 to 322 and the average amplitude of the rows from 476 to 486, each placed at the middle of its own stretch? -1.0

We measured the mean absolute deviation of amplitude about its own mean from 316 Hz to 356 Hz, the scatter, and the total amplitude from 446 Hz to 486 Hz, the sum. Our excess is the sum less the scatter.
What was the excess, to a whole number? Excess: 111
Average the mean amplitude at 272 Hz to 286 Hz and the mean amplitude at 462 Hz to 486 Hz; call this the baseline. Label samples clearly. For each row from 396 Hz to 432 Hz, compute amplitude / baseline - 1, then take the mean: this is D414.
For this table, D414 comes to 0.00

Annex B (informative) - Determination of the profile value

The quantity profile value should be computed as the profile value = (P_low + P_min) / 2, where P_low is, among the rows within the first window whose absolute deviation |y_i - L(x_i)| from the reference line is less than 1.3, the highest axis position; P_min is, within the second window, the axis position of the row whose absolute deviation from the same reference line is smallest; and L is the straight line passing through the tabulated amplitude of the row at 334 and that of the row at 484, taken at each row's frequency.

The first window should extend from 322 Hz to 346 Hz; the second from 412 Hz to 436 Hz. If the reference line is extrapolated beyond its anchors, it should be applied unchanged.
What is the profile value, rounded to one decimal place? 379.0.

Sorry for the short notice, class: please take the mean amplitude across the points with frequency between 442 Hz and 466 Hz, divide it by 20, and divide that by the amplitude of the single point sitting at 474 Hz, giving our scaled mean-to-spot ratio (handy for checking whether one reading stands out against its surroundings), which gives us 0.028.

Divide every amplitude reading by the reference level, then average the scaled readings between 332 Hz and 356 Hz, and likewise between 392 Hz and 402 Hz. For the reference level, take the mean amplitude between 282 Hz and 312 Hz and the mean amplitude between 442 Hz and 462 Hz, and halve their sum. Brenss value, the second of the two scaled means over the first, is 0.91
